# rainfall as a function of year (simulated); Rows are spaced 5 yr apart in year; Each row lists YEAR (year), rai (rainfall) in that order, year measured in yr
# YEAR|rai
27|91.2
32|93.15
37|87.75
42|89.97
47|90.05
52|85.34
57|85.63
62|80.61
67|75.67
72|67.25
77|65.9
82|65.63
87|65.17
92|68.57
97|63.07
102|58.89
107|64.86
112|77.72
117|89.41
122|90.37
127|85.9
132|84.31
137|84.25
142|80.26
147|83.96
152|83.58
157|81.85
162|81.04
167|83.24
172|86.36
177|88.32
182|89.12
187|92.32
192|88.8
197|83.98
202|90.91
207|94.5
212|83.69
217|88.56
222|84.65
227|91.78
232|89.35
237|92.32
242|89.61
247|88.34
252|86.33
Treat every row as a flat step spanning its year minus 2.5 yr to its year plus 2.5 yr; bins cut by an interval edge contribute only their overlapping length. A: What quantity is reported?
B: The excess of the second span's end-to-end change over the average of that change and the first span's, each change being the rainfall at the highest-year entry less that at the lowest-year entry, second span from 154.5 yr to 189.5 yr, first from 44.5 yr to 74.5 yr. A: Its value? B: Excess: 17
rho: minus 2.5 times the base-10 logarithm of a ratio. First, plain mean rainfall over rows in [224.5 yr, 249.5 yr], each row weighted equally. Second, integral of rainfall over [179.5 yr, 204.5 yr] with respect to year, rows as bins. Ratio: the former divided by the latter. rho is 3.48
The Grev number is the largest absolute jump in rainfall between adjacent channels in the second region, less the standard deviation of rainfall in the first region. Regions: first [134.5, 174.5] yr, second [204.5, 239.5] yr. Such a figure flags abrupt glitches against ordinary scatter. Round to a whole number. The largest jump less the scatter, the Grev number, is 9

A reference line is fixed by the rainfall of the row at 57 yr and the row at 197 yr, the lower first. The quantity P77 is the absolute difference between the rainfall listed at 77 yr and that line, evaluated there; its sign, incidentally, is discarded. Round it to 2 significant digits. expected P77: 19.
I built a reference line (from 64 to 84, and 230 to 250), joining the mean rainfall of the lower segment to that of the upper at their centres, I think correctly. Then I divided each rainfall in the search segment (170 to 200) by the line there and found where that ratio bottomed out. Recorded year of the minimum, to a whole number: 197 yr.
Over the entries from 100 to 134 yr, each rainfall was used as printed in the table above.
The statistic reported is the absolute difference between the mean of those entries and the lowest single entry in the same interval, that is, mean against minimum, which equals 20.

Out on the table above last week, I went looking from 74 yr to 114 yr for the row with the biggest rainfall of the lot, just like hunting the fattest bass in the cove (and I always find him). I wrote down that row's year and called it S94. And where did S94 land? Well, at 112 yr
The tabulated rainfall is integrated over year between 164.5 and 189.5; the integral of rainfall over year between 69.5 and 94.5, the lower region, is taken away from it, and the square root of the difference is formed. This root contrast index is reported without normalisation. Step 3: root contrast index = 23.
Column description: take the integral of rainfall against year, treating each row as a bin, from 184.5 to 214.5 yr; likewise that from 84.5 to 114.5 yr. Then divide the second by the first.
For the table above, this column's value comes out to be 0.75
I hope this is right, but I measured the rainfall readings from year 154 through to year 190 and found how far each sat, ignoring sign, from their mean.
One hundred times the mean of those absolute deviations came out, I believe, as 342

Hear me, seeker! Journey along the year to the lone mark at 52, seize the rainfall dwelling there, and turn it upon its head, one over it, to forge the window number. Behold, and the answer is 0.012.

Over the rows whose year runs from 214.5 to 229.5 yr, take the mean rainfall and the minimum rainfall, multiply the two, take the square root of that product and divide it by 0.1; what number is 865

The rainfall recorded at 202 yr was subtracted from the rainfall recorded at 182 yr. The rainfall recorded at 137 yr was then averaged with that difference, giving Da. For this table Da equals 41.2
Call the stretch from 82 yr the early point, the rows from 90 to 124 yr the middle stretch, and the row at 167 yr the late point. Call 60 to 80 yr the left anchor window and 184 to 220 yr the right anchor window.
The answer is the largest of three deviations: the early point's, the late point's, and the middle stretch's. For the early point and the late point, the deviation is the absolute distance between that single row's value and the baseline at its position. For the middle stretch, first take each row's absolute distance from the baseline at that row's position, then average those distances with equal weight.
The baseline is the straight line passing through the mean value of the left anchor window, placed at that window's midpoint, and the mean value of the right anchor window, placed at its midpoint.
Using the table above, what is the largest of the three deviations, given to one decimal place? 10.2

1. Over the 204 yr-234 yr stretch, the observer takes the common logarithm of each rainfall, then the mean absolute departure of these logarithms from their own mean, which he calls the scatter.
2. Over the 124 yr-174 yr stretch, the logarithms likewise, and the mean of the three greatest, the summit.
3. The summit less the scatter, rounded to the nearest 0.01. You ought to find 1.92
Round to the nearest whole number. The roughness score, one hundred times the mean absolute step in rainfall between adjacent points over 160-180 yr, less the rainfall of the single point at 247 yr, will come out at 154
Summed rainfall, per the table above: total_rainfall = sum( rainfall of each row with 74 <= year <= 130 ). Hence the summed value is 795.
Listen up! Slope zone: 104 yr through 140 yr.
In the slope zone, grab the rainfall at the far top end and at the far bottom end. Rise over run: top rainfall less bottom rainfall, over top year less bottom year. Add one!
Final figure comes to 1.65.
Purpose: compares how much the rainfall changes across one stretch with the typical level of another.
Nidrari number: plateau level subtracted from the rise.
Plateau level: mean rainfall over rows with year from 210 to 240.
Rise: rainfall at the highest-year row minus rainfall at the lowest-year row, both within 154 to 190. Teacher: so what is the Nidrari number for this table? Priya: -78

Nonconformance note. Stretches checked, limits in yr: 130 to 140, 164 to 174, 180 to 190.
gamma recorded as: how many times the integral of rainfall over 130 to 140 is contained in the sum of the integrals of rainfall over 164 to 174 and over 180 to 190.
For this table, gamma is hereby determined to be 2.08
